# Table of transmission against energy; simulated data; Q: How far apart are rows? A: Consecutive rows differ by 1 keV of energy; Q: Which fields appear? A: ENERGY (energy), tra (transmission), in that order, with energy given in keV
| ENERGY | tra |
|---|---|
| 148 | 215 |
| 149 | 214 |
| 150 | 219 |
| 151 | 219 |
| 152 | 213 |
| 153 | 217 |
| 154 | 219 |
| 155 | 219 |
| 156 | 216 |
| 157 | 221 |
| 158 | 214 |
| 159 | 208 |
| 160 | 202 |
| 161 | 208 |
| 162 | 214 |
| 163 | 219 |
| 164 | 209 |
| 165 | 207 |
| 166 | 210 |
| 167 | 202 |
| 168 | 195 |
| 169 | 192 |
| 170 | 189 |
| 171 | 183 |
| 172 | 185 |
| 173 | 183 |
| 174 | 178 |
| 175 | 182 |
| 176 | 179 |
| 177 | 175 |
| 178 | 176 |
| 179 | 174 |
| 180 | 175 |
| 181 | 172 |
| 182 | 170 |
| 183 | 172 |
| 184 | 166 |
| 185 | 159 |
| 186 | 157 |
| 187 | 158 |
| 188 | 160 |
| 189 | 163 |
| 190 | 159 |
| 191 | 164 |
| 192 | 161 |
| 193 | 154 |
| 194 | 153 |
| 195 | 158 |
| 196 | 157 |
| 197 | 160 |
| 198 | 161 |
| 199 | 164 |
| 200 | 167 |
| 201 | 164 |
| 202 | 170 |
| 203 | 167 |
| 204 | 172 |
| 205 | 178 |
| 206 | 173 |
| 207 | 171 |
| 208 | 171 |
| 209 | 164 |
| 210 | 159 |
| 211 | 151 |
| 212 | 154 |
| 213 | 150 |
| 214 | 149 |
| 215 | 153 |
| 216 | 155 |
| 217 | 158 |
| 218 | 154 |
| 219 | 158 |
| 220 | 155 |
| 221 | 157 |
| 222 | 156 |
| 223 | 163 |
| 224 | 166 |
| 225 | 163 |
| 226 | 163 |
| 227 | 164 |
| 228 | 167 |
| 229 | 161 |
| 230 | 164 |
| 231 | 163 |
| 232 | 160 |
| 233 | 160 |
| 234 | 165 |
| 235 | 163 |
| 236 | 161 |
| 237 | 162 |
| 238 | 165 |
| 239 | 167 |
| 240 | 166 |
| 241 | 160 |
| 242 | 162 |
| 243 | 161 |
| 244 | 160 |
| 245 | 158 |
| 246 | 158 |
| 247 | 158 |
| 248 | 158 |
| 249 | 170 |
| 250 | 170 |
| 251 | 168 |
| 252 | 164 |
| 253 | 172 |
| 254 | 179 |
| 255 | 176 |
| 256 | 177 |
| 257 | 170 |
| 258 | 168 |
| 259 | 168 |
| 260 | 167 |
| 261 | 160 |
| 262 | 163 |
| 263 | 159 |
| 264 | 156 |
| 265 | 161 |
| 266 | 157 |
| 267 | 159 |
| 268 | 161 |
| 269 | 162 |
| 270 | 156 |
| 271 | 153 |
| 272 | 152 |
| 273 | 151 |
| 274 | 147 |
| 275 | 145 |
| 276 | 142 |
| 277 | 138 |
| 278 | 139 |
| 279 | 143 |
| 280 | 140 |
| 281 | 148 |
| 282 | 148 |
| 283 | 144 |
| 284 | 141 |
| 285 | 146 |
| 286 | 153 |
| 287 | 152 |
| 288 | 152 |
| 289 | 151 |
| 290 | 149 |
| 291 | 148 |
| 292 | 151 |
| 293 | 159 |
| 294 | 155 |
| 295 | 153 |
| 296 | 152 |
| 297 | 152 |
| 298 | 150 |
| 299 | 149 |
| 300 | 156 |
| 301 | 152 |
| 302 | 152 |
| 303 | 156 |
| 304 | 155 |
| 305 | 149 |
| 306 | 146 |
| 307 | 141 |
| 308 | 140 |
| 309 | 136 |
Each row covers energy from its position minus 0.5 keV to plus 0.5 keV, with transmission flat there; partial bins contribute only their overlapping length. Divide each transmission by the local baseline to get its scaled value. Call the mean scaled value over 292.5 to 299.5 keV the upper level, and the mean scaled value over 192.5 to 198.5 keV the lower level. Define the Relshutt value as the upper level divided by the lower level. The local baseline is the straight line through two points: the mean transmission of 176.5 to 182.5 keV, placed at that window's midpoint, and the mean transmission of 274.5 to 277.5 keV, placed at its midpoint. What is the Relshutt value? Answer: 1.21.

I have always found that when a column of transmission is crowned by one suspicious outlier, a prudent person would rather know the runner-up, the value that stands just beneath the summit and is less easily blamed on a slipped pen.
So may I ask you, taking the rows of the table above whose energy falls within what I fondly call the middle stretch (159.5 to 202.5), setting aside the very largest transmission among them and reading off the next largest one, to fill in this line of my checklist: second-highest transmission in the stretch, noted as 214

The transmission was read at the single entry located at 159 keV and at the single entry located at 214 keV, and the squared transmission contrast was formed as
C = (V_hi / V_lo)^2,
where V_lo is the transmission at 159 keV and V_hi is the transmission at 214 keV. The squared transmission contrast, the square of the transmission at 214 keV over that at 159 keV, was 0.51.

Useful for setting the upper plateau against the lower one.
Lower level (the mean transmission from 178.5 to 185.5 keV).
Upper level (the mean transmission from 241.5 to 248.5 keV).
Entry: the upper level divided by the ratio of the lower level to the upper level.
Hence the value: 149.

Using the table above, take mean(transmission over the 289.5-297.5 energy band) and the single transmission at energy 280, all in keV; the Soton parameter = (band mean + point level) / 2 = 146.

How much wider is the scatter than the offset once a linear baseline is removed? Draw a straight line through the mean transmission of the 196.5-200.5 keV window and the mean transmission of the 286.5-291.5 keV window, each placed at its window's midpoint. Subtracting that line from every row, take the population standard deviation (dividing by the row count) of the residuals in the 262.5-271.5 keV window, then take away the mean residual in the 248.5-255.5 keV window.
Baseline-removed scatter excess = -13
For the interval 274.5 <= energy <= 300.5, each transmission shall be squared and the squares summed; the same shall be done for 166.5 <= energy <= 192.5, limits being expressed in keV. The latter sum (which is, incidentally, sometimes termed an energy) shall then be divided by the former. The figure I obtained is 1.4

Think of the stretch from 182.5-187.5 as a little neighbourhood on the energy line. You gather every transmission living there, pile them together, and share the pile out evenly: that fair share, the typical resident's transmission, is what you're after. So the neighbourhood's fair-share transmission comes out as 162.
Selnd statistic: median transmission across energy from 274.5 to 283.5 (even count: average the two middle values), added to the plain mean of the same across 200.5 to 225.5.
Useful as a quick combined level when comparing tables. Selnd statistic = 304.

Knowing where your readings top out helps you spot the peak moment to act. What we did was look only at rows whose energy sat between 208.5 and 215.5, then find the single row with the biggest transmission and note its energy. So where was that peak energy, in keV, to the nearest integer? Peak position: 209 keV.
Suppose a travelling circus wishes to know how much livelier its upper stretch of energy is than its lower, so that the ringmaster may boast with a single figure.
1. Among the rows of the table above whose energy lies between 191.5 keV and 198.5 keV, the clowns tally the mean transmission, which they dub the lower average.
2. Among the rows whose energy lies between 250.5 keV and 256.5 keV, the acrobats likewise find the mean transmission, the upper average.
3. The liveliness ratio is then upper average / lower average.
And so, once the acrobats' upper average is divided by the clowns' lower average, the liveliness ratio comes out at 1.09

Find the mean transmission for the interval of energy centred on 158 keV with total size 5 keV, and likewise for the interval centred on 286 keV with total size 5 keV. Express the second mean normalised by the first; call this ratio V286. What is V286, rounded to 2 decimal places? 0.70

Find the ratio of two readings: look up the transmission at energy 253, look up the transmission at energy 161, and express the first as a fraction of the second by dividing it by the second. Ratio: 0.83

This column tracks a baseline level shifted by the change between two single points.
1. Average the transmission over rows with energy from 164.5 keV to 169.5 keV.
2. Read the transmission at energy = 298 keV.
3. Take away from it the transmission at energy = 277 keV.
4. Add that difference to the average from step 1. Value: 213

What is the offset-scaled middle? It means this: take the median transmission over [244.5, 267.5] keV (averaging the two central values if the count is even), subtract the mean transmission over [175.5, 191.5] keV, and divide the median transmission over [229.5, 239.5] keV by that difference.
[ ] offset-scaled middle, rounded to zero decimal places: -47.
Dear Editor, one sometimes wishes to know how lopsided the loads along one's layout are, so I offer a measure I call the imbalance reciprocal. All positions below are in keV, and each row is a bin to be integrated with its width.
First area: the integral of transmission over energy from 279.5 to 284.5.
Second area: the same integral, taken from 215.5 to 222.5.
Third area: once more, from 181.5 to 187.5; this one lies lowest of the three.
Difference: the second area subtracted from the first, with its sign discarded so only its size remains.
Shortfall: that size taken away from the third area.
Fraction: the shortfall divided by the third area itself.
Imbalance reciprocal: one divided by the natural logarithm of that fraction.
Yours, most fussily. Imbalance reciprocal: -2.1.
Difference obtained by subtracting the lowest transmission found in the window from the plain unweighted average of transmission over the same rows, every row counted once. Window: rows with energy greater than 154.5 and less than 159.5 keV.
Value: 8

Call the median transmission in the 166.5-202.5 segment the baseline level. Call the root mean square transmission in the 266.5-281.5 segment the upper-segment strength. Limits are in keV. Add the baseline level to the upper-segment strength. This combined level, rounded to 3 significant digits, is 318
